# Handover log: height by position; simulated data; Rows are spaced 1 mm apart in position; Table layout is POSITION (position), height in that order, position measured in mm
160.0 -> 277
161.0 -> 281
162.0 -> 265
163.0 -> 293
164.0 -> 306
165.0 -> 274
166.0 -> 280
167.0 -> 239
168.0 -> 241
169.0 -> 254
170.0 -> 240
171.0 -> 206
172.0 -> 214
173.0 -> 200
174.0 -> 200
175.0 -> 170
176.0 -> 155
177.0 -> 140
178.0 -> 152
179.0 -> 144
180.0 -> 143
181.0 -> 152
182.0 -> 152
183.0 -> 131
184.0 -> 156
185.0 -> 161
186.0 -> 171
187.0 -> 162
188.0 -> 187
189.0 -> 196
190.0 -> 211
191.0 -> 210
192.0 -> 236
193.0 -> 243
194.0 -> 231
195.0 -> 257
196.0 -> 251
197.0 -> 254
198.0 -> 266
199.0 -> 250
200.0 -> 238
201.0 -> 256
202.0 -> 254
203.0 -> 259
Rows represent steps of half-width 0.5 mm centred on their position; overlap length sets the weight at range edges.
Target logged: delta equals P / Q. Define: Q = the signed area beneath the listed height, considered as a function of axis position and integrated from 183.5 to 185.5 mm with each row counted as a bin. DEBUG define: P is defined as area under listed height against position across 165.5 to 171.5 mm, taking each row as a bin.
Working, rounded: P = 1460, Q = 317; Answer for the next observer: 4.6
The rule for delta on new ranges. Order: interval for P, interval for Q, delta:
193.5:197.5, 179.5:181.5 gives 3.4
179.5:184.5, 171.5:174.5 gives 1.2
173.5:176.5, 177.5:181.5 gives 0.9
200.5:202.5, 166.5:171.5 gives 0.4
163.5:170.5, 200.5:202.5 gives 3.6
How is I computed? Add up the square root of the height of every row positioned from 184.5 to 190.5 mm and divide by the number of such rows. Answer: 13.4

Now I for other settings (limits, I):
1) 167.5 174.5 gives 14.9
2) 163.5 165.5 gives 17.0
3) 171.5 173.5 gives 14.4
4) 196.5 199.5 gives 16.0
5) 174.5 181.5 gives 12.3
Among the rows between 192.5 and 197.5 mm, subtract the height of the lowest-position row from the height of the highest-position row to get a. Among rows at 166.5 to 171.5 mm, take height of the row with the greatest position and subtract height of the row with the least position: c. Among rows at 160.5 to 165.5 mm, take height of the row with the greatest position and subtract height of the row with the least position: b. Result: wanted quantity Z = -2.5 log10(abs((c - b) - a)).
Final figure -3.9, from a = 11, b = -7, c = -33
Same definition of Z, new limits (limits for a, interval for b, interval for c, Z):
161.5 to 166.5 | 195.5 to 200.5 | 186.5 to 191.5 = -4.2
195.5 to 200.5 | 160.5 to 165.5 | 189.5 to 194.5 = -4.0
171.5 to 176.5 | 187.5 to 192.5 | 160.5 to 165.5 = -1.2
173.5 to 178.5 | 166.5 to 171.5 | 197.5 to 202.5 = -4.6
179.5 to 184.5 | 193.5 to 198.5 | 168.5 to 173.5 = -5.0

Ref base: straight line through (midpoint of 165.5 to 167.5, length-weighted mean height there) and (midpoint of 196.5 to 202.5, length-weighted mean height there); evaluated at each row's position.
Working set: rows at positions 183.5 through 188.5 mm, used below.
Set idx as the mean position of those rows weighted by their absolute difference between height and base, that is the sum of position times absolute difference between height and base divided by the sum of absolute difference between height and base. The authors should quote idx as 185.9 mm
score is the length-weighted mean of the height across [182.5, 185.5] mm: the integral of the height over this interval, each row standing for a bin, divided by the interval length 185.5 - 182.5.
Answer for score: 149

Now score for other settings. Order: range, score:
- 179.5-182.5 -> 149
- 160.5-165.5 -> 284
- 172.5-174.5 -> 200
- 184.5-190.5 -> 181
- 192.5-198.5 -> 250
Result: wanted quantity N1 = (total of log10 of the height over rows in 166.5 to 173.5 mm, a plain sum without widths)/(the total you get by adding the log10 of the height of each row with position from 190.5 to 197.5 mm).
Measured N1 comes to 0.99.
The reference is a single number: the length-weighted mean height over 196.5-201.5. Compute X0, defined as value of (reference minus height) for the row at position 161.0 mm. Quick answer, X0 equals -28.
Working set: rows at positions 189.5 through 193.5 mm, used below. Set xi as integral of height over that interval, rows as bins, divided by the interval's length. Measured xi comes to 225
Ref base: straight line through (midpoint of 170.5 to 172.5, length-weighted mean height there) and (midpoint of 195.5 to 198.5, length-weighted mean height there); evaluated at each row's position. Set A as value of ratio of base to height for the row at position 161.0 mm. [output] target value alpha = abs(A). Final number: 0.68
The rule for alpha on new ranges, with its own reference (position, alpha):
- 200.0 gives 1.10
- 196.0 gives 1.02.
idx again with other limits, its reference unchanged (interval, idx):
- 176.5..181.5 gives 179.0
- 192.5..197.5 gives 194.0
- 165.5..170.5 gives 167.8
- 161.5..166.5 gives 164.1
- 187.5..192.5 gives 189.5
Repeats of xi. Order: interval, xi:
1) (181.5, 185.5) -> 150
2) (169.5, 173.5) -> 215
